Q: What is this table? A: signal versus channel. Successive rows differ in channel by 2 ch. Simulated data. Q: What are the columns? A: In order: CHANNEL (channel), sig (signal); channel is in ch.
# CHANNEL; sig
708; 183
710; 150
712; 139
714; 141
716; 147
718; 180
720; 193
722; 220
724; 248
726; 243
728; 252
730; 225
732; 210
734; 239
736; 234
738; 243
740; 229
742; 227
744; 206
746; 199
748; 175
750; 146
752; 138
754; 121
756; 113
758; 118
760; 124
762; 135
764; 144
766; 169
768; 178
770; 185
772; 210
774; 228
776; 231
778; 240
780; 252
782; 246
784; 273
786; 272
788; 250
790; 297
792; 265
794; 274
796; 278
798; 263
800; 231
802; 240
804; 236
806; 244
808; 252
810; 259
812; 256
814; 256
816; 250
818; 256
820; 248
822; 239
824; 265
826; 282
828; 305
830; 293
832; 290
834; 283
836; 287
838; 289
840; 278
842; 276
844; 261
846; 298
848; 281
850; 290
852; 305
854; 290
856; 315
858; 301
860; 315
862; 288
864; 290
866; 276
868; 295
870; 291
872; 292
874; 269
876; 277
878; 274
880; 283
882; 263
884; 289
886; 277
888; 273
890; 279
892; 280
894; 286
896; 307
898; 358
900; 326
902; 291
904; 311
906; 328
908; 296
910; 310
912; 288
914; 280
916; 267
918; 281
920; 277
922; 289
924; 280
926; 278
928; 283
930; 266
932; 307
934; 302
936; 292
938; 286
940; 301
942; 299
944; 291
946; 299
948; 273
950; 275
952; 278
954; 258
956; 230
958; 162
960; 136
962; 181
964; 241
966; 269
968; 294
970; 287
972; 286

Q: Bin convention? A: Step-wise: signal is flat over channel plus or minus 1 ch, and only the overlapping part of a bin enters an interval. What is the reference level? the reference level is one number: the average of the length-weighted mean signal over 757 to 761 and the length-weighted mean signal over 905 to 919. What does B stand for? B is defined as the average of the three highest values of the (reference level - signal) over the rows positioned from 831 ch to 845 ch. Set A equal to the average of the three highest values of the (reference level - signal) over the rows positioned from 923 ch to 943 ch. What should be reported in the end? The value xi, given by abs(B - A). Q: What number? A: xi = 3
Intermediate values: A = -68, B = -65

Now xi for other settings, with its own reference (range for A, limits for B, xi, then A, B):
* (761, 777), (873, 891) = 119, 58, -61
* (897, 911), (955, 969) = 139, -92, 47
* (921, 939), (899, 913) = 17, -68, -85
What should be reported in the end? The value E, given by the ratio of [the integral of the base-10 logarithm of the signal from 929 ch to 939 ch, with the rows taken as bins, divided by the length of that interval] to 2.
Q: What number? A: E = 1.23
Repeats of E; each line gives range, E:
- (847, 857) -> 1.24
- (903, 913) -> 1.24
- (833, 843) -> 1.23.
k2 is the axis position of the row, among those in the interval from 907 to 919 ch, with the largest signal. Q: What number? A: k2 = 910 ch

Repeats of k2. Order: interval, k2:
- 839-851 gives 846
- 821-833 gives 828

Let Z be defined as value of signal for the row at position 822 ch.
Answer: 239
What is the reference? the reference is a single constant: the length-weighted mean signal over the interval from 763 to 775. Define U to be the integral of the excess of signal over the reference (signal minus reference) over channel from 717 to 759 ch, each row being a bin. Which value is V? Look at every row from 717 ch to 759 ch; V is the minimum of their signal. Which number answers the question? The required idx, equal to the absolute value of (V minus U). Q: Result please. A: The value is 407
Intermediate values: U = 520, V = 113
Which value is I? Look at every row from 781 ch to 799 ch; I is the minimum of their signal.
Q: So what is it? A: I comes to 246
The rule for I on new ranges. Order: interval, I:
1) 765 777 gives 169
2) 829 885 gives 261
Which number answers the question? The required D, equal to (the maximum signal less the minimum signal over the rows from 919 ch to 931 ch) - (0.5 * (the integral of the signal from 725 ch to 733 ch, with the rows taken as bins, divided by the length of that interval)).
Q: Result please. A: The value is -93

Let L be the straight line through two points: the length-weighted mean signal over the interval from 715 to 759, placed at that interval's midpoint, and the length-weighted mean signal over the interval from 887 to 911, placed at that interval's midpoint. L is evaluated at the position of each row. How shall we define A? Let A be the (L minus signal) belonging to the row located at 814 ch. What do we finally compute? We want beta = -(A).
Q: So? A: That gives 9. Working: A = -9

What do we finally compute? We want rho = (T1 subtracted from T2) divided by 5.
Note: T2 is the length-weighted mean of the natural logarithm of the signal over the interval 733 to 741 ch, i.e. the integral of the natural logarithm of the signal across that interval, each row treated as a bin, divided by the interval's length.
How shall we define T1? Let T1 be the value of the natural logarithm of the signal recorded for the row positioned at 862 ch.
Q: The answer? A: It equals -0.040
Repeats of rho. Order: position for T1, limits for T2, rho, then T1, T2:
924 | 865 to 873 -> 0.006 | 5.63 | 5.66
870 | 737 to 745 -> -0.051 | 5.67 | 5.42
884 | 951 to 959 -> -0.048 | 5.67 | 5.43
